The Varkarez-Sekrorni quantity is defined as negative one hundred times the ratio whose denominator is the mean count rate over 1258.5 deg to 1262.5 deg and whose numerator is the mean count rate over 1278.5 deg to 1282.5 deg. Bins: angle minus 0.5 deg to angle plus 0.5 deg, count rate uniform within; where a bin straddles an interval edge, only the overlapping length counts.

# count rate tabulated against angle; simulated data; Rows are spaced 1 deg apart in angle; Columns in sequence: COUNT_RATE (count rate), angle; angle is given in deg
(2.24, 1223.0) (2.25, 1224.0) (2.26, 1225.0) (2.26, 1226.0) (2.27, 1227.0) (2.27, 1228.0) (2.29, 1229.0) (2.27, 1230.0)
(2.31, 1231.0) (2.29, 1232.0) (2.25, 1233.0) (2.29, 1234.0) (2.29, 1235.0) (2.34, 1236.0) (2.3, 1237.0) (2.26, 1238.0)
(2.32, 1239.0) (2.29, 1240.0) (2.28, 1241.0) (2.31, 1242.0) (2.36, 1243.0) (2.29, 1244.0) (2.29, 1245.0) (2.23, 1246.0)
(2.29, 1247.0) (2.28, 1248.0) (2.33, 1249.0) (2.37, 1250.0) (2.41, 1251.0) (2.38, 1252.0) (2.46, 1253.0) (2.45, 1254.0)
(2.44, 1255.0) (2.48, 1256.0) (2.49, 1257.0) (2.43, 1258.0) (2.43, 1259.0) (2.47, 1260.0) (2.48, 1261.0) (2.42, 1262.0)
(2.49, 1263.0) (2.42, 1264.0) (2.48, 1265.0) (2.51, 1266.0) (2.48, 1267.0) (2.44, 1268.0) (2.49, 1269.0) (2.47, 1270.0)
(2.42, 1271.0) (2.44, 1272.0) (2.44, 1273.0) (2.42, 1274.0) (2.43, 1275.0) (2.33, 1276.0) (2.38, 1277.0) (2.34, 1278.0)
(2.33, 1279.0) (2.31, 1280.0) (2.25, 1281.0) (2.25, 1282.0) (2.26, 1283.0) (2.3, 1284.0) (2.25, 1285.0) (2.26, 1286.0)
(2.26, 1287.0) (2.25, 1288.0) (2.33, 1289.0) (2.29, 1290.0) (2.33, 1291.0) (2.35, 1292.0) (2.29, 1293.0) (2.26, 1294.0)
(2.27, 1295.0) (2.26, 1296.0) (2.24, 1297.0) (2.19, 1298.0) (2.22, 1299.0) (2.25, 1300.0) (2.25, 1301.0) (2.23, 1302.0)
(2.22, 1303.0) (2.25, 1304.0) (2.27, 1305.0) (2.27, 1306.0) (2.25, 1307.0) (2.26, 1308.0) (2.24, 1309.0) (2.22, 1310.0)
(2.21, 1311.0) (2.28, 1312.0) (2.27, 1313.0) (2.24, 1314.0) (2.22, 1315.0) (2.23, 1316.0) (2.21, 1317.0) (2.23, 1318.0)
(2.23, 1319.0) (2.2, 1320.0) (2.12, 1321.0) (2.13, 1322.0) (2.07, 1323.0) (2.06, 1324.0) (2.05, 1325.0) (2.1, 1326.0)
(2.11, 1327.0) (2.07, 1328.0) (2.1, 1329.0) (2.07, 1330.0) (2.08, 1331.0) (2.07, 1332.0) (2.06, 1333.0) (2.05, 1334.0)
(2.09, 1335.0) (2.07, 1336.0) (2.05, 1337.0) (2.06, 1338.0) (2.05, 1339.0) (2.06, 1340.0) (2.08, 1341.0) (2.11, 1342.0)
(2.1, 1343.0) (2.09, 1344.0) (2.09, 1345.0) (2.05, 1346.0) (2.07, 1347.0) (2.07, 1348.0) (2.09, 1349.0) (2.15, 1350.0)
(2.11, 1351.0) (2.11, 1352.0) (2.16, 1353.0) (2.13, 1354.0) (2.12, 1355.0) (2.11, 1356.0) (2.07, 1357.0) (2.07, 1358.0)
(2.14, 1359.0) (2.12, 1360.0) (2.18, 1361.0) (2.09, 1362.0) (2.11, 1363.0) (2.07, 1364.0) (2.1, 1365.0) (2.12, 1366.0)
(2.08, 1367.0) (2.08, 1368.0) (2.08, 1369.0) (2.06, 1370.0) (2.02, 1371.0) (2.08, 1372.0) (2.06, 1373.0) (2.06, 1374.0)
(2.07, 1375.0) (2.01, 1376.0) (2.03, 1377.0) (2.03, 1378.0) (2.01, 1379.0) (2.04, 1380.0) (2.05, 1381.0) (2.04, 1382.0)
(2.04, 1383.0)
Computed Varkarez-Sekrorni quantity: -93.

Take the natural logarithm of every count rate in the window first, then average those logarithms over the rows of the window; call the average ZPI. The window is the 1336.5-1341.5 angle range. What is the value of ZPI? 0.723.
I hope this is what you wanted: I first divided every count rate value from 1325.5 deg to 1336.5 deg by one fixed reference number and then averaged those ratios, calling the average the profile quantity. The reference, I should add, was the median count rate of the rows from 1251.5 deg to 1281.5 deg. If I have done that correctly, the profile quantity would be 0.85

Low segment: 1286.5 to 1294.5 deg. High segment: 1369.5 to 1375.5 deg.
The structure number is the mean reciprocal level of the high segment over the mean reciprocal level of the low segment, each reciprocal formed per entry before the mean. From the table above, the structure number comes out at 1.11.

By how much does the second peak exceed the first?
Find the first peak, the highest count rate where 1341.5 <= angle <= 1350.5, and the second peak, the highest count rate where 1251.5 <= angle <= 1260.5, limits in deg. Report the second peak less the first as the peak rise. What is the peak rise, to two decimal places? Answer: 0.34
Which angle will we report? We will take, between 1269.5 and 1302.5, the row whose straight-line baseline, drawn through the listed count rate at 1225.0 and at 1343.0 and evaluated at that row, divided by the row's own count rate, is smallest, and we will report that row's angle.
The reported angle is 1270.0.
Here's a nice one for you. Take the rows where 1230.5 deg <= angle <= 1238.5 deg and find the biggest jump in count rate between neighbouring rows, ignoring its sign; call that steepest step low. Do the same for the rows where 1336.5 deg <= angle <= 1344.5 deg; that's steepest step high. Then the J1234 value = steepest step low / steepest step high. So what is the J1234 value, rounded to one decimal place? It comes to 1.7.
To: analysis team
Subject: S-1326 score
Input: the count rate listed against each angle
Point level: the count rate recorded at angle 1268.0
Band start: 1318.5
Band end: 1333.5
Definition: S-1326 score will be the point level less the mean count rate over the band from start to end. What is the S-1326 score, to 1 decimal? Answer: 0.3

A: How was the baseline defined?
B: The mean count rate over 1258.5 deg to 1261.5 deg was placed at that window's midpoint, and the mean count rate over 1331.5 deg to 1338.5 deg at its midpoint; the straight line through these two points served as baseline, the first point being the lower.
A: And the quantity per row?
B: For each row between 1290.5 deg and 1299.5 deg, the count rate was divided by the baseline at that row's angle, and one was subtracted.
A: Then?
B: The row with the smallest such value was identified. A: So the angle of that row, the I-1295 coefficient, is 1298.0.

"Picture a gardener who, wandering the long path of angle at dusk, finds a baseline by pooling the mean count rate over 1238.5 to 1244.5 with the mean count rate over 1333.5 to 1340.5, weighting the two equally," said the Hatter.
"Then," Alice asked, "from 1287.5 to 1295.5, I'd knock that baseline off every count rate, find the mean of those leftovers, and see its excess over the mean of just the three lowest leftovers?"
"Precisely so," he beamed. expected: 0.036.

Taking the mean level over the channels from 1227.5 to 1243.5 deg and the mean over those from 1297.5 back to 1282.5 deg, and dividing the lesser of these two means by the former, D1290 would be 0.99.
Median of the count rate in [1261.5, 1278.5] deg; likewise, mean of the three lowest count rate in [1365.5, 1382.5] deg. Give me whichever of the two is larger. 2.44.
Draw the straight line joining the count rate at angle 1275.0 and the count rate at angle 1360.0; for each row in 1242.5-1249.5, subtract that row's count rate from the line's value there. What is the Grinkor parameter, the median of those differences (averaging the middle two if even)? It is 0.25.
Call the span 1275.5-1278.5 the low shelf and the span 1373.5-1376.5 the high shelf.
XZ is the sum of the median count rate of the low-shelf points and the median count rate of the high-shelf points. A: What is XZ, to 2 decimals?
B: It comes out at 4.40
